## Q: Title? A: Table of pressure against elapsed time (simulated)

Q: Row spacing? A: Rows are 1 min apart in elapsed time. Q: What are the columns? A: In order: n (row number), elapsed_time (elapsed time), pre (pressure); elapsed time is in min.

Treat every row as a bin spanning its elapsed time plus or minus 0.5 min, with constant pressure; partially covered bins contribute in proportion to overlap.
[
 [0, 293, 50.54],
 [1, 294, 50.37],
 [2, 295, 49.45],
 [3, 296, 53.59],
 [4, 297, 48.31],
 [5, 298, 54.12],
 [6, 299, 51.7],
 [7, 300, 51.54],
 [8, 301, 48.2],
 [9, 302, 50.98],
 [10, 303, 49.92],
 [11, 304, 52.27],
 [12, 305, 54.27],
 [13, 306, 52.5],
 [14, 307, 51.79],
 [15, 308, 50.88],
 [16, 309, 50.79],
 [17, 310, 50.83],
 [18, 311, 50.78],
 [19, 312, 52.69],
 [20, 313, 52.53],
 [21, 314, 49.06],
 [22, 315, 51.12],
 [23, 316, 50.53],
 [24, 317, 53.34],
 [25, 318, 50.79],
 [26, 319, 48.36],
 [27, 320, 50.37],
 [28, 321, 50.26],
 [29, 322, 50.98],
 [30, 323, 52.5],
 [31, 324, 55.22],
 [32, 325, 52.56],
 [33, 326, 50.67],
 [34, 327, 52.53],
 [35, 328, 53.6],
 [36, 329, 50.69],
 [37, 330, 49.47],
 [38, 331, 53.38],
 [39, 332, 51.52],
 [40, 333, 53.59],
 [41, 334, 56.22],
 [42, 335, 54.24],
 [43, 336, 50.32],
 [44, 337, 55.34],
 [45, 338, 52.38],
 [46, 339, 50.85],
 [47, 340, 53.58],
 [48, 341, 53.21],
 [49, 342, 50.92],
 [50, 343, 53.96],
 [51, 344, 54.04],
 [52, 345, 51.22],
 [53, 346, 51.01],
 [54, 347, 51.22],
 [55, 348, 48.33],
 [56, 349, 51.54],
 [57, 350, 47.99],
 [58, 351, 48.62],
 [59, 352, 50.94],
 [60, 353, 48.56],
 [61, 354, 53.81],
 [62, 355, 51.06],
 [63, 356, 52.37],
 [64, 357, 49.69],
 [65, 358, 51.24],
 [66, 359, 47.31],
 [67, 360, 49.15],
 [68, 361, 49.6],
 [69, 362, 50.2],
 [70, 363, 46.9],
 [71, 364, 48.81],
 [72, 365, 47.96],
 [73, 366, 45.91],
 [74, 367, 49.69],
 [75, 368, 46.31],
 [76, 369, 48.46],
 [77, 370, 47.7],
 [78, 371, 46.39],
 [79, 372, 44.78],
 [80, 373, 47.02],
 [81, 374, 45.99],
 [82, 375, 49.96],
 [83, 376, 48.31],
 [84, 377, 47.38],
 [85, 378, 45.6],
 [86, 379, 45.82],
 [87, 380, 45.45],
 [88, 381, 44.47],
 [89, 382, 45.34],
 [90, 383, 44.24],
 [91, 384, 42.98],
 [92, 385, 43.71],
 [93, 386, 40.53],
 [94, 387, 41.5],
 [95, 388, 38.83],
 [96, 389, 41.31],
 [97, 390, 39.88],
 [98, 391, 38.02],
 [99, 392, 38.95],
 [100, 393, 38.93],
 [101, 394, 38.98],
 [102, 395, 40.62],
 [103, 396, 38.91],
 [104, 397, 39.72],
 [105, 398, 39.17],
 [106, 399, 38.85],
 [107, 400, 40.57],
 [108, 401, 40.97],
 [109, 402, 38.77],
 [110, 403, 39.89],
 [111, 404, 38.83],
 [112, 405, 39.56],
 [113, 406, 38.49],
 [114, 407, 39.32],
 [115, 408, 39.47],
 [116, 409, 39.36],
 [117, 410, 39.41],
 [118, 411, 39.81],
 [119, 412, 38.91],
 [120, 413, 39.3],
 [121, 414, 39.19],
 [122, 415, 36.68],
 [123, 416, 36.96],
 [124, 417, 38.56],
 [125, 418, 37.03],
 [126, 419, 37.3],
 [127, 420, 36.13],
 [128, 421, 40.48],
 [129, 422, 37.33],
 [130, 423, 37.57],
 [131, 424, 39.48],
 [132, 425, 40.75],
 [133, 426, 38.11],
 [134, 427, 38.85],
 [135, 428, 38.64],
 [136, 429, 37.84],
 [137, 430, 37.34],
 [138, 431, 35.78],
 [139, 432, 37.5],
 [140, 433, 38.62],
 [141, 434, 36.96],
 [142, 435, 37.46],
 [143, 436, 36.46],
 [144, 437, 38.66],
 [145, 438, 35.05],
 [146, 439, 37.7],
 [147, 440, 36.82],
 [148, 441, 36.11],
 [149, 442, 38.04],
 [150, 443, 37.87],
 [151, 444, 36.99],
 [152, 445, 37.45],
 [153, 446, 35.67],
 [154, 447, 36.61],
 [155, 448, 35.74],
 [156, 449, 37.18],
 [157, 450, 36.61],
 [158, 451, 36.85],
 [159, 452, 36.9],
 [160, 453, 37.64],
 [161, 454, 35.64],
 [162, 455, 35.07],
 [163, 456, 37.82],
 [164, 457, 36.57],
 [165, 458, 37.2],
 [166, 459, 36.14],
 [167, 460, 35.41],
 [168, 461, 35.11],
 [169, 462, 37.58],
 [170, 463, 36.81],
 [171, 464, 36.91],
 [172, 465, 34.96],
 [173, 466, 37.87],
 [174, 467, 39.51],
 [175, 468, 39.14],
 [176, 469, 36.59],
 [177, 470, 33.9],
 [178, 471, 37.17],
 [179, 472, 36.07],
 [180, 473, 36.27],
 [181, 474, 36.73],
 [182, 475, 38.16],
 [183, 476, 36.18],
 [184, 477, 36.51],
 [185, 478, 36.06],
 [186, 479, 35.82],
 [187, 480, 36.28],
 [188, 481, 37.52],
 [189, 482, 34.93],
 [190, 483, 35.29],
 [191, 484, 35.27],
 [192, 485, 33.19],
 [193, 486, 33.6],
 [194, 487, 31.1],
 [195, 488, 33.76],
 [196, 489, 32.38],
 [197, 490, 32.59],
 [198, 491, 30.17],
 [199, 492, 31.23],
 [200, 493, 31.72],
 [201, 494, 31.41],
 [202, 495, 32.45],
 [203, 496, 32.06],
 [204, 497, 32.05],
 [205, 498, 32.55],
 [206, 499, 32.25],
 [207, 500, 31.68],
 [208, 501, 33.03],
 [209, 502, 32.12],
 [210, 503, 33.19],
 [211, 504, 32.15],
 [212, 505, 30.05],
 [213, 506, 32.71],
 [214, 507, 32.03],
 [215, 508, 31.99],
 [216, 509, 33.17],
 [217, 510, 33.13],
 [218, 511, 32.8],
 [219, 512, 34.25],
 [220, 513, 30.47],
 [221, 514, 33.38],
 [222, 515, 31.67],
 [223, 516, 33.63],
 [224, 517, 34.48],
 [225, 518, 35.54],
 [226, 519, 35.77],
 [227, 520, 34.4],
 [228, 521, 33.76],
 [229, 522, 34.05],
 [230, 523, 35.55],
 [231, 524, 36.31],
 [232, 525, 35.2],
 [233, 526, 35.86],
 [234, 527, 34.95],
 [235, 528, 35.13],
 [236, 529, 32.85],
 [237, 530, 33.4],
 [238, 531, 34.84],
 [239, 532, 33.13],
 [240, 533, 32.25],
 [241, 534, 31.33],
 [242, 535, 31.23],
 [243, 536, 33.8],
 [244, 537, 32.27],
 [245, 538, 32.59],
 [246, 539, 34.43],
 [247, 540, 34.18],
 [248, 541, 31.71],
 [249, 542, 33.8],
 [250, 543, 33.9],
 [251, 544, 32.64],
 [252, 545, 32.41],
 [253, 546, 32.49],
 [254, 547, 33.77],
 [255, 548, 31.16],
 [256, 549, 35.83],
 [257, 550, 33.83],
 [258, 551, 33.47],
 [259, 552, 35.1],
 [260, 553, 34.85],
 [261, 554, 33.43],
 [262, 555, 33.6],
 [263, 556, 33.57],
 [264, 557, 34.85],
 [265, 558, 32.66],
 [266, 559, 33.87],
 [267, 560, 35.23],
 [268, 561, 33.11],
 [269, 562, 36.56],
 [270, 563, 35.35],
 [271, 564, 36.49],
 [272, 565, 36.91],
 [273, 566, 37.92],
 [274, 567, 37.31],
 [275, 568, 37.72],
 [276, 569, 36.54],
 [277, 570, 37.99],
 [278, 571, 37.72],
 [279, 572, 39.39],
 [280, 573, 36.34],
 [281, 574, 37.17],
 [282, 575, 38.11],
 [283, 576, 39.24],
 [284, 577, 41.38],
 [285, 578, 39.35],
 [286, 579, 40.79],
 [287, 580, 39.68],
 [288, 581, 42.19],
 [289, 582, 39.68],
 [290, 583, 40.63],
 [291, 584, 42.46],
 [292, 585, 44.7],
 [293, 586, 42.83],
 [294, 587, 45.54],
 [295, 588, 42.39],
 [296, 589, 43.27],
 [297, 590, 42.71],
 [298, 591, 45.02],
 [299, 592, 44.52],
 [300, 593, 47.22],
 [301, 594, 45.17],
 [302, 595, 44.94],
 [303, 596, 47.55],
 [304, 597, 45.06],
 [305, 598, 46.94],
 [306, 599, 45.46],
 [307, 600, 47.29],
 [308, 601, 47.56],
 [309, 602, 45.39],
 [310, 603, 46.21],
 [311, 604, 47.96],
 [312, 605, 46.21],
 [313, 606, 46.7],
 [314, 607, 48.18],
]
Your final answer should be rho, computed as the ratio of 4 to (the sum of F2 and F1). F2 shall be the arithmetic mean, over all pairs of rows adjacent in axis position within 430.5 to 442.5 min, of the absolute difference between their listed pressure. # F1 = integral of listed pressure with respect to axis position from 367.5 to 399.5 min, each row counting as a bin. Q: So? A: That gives 0.003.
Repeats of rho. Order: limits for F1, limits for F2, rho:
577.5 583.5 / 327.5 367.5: 0.016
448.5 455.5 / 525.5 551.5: 0.016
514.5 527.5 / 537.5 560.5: 0.009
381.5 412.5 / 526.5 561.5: 0.003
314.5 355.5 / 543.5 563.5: 0.002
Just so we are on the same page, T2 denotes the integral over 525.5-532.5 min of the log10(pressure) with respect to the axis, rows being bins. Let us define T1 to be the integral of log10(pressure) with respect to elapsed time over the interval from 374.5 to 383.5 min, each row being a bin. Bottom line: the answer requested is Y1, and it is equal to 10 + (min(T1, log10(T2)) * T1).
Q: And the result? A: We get 25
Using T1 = 15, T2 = 11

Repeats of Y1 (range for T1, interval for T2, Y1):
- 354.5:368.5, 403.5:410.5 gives 35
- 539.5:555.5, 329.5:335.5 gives 35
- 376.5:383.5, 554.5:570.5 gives 26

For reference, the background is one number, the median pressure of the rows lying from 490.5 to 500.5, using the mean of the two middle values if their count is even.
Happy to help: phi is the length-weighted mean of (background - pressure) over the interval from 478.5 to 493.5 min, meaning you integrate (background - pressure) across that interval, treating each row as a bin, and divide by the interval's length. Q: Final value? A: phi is -1.8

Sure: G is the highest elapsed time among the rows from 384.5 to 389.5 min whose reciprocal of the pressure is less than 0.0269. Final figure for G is 389 min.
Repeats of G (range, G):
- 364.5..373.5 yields 373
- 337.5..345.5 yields 345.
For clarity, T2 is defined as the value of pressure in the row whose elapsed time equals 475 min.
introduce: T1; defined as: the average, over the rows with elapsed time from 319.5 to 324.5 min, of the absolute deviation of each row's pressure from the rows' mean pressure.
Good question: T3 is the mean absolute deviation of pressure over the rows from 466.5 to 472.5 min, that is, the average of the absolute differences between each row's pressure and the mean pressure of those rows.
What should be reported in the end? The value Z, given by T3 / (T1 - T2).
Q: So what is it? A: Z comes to -0.042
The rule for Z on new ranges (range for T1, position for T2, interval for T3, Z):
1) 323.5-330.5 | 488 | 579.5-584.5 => -0.035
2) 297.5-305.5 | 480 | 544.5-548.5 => -0.019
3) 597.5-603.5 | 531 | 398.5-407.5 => -0.020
